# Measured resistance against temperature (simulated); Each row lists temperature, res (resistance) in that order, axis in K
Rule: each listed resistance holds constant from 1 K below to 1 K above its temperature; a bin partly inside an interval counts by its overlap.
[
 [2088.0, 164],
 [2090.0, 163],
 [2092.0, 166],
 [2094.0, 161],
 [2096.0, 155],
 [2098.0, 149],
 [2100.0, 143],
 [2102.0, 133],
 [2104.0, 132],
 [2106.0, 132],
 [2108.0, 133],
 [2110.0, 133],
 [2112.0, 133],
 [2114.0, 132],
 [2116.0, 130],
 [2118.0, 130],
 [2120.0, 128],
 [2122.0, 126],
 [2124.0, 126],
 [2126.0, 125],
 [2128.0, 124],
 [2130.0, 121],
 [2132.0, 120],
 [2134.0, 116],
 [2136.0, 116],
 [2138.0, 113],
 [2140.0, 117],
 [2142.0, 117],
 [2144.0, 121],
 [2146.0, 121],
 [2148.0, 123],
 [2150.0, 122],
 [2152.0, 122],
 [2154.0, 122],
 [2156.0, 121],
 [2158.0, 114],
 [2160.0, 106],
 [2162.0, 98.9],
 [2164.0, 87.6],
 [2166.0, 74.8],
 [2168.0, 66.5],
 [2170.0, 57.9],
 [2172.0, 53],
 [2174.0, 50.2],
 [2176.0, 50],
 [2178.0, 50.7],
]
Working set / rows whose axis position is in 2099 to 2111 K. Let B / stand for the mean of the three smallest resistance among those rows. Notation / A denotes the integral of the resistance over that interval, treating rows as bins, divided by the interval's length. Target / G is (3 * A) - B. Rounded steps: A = 134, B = 132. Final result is 271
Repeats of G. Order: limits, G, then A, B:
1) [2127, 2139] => 240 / 118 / 115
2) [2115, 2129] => 256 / 127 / 125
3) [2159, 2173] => 174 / 78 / 59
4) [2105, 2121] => 265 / 131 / 129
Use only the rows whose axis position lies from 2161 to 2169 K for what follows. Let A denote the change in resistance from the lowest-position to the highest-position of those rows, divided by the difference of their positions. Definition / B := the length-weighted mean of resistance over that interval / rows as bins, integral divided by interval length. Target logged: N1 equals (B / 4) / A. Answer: -4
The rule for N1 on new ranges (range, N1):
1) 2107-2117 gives -88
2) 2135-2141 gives 115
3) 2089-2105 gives -17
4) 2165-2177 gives -6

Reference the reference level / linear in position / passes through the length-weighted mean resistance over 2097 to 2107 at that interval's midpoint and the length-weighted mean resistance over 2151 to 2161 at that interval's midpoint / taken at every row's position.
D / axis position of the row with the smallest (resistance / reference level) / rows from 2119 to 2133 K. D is 2132.0 K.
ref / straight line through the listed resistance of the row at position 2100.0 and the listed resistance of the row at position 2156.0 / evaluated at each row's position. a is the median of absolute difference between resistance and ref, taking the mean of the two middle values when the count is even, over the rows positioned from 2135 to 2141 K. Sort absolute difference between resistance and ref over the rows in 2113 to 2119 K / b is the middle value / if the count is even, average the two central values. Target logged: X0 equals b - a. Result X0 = -6.9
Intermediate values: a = 13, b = 6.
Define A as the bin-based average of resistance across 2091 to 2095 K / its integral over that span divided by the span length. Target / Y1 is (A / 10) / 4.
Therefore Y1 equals 4.09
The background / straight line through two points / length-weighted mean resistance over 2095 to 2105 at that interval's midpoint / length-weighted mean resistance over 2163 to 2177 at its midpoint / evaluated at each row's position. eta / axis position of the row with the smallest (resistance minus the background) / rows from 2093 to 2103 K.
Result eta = 2102.0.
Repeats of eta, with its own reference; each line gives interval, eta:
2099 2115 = 2102.0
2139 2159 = 2140.0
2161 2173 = 2172.0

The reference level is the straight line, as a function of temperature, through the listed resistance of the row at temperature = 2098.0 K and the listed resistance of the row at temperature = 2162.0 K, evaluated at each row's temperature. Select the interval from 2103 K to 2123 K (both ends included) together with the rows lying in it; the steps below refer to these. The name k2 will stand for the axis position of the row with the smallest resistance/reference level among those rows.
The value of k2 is 2104.0 K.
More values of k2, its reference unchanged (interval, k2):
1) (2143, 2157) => 2144.0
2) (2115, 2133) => 2116.0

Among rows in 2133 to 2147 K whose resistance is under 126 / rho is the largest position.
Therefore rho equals 2146.0 K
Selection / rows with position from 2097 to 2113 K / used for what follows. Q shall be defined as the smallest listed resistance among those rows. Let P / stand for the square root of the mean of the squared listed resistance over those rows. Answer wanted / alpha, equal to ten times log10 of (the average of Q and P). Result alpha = 21.3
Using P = 136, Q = 132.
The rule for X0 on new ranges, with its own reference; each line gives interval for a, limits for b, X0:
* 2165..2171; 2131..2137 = -36.9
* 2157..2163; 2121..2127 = -5.6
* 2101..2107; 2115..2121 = -2.5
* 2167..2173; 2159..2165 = -37.9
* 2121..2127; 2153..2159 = -7.6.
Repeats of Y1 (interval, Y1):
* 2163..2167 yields 2.03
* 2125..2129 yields 3.11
